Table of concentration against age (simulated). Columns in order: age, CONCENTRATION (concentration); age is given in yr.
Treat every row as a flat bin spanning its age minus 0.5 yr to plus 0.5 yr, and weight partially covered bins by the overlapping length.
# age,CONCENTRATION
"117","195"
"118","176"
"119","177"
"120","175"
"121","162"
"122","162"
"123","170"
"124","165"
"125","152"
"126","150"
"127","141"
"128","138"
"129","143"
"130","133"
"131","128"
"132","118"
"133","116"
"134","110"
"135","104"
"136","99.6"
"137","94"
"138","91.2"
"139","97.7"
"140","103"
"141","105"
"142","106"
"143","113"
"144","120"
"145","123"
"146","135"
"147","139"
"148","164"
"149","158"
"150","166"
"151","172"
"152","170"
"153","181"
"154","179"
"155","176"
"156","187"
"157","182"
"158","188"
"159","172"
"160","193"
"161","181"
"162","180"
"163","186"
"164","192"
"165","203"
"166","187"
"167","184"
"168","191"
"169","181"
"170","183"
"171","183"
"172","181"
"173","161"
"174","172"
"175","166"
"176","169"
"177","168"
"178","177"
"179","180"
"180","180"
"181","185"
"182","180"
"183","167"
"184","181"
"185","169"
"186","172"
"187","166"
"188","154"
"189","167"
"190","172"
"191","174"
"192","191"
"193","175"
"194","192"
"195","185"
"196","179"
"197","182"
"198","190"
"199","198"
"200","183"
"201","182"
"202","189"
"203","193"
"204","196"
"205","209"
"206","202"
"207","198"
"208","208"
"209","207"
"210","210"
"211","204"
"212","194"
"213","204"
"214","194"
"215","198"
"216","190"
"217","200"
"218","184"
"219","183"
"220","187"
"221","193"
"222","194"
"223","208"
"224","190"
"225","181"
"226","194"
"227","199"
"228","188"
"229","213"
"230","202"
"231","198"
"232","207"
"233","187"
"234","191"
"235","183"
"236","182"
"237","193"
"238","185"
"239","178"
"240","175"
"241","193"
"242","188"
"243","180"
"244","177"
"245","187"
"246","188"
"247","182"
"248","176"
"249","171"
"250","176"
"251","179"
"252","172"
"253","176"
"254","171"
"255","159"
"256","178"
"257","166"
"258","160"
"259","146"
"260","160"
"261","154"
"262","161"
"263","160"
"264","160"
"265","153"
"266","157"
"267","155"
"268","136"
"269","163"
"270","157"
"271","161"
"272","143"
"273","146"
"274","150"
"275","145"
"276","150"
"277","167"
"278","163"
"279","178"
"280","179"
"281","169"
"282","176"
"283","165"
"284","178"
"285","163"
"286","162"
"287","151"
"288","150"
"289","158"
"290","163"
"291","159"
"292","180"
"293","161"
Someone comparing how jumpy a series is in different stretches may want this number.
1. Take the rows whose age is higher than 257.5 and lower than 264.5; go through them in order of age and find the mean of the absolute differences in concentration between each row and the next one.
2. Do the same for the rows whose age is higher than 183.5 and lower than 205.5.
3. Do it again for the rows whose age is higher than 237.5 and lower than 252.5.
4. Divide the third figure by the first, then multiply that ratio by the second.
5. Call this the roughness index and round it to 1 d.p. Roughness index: 7.5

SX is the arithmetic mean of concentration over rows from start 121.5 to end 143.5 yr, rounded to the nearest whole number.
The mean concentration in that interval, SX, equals 125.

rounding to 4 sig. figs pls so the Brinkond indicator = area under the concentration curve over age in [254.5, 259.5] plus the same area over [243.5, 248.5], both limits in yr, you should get 1719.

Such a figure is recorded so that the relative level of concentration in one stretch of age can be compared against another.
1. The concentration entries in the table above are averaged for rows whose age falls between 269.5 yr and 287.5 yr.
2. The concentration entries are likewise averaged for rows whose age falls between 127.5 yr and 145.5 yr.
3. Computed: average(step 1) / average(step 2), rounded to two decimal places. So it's 1.42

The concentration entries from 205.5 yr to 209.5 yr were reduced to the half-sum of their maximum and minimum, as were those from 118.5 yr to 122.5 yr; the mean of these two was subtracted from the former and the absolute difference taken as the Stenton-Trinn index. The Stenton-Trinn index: 17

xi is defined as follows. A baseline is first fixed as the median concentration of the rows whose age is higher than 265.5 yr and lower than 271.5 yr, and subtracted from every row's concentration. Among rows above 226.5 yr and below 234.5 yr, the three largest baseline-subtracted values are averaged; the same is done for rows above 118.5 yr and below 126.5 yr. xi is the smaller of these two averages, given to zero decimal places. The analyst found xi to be 17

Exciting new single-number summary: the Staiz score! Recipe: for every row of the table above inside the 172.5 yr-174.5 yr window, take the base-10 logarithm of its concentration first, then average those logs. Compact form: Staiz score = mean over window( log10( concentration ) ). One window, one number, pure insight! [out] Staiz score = 2.22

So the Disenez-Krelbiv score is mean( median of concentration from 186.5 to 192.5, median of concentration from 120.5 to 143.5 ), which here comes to 144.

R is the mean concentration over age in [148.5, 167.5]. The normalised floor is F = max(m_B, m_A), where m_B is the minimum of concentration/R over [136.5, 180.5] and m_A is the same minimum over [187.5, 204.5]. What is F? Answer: 0.85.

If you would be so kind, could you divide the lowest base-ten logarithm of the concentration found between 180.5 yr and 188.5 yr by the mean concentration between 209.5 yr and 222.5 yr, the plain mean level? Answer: 0.0112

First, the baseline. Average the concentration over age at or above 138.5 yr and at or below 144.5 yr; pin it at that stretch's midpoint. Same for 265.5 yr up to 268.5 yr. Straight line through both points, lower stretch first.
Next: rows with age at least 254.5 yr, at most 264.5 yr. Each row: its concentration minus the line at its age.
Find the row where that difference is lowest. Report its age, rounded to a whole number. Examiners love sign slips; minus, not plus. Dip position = 259 yr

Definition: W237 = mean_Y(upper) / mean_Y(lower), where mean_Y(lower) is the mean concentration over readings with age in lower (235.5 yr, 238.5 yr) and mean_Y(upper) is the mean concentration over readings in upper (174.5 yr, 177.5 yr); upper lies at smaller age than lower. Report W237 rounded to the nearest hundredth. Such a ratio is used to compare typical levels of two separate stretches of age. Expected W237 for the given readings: 0.90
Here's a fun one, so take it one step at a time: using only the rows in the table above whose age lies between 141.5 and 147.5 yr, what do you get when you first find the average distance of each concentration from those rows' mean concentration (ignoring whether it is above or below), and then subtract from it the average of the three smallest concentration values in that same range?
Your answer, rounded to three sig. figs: -103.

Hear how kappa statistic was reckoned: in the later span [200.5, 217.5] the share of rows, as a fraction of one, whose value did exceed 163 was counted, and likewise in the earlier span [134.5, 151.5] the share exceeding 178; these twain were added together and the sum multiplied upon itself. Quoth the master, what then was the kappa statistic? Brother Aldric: 1.0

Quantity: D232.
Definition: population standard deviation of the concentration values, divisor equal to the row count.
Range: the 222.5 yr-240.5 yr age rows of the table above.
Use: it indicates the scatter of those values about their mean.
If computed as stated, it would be 10.5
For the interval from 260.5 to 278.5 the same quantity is 8.0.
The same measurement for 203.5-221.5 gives 8.2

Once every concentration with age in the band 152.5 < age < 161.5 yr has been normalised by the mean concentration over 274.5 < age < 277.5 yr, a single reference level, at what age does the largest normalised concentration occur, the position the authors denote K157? 160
